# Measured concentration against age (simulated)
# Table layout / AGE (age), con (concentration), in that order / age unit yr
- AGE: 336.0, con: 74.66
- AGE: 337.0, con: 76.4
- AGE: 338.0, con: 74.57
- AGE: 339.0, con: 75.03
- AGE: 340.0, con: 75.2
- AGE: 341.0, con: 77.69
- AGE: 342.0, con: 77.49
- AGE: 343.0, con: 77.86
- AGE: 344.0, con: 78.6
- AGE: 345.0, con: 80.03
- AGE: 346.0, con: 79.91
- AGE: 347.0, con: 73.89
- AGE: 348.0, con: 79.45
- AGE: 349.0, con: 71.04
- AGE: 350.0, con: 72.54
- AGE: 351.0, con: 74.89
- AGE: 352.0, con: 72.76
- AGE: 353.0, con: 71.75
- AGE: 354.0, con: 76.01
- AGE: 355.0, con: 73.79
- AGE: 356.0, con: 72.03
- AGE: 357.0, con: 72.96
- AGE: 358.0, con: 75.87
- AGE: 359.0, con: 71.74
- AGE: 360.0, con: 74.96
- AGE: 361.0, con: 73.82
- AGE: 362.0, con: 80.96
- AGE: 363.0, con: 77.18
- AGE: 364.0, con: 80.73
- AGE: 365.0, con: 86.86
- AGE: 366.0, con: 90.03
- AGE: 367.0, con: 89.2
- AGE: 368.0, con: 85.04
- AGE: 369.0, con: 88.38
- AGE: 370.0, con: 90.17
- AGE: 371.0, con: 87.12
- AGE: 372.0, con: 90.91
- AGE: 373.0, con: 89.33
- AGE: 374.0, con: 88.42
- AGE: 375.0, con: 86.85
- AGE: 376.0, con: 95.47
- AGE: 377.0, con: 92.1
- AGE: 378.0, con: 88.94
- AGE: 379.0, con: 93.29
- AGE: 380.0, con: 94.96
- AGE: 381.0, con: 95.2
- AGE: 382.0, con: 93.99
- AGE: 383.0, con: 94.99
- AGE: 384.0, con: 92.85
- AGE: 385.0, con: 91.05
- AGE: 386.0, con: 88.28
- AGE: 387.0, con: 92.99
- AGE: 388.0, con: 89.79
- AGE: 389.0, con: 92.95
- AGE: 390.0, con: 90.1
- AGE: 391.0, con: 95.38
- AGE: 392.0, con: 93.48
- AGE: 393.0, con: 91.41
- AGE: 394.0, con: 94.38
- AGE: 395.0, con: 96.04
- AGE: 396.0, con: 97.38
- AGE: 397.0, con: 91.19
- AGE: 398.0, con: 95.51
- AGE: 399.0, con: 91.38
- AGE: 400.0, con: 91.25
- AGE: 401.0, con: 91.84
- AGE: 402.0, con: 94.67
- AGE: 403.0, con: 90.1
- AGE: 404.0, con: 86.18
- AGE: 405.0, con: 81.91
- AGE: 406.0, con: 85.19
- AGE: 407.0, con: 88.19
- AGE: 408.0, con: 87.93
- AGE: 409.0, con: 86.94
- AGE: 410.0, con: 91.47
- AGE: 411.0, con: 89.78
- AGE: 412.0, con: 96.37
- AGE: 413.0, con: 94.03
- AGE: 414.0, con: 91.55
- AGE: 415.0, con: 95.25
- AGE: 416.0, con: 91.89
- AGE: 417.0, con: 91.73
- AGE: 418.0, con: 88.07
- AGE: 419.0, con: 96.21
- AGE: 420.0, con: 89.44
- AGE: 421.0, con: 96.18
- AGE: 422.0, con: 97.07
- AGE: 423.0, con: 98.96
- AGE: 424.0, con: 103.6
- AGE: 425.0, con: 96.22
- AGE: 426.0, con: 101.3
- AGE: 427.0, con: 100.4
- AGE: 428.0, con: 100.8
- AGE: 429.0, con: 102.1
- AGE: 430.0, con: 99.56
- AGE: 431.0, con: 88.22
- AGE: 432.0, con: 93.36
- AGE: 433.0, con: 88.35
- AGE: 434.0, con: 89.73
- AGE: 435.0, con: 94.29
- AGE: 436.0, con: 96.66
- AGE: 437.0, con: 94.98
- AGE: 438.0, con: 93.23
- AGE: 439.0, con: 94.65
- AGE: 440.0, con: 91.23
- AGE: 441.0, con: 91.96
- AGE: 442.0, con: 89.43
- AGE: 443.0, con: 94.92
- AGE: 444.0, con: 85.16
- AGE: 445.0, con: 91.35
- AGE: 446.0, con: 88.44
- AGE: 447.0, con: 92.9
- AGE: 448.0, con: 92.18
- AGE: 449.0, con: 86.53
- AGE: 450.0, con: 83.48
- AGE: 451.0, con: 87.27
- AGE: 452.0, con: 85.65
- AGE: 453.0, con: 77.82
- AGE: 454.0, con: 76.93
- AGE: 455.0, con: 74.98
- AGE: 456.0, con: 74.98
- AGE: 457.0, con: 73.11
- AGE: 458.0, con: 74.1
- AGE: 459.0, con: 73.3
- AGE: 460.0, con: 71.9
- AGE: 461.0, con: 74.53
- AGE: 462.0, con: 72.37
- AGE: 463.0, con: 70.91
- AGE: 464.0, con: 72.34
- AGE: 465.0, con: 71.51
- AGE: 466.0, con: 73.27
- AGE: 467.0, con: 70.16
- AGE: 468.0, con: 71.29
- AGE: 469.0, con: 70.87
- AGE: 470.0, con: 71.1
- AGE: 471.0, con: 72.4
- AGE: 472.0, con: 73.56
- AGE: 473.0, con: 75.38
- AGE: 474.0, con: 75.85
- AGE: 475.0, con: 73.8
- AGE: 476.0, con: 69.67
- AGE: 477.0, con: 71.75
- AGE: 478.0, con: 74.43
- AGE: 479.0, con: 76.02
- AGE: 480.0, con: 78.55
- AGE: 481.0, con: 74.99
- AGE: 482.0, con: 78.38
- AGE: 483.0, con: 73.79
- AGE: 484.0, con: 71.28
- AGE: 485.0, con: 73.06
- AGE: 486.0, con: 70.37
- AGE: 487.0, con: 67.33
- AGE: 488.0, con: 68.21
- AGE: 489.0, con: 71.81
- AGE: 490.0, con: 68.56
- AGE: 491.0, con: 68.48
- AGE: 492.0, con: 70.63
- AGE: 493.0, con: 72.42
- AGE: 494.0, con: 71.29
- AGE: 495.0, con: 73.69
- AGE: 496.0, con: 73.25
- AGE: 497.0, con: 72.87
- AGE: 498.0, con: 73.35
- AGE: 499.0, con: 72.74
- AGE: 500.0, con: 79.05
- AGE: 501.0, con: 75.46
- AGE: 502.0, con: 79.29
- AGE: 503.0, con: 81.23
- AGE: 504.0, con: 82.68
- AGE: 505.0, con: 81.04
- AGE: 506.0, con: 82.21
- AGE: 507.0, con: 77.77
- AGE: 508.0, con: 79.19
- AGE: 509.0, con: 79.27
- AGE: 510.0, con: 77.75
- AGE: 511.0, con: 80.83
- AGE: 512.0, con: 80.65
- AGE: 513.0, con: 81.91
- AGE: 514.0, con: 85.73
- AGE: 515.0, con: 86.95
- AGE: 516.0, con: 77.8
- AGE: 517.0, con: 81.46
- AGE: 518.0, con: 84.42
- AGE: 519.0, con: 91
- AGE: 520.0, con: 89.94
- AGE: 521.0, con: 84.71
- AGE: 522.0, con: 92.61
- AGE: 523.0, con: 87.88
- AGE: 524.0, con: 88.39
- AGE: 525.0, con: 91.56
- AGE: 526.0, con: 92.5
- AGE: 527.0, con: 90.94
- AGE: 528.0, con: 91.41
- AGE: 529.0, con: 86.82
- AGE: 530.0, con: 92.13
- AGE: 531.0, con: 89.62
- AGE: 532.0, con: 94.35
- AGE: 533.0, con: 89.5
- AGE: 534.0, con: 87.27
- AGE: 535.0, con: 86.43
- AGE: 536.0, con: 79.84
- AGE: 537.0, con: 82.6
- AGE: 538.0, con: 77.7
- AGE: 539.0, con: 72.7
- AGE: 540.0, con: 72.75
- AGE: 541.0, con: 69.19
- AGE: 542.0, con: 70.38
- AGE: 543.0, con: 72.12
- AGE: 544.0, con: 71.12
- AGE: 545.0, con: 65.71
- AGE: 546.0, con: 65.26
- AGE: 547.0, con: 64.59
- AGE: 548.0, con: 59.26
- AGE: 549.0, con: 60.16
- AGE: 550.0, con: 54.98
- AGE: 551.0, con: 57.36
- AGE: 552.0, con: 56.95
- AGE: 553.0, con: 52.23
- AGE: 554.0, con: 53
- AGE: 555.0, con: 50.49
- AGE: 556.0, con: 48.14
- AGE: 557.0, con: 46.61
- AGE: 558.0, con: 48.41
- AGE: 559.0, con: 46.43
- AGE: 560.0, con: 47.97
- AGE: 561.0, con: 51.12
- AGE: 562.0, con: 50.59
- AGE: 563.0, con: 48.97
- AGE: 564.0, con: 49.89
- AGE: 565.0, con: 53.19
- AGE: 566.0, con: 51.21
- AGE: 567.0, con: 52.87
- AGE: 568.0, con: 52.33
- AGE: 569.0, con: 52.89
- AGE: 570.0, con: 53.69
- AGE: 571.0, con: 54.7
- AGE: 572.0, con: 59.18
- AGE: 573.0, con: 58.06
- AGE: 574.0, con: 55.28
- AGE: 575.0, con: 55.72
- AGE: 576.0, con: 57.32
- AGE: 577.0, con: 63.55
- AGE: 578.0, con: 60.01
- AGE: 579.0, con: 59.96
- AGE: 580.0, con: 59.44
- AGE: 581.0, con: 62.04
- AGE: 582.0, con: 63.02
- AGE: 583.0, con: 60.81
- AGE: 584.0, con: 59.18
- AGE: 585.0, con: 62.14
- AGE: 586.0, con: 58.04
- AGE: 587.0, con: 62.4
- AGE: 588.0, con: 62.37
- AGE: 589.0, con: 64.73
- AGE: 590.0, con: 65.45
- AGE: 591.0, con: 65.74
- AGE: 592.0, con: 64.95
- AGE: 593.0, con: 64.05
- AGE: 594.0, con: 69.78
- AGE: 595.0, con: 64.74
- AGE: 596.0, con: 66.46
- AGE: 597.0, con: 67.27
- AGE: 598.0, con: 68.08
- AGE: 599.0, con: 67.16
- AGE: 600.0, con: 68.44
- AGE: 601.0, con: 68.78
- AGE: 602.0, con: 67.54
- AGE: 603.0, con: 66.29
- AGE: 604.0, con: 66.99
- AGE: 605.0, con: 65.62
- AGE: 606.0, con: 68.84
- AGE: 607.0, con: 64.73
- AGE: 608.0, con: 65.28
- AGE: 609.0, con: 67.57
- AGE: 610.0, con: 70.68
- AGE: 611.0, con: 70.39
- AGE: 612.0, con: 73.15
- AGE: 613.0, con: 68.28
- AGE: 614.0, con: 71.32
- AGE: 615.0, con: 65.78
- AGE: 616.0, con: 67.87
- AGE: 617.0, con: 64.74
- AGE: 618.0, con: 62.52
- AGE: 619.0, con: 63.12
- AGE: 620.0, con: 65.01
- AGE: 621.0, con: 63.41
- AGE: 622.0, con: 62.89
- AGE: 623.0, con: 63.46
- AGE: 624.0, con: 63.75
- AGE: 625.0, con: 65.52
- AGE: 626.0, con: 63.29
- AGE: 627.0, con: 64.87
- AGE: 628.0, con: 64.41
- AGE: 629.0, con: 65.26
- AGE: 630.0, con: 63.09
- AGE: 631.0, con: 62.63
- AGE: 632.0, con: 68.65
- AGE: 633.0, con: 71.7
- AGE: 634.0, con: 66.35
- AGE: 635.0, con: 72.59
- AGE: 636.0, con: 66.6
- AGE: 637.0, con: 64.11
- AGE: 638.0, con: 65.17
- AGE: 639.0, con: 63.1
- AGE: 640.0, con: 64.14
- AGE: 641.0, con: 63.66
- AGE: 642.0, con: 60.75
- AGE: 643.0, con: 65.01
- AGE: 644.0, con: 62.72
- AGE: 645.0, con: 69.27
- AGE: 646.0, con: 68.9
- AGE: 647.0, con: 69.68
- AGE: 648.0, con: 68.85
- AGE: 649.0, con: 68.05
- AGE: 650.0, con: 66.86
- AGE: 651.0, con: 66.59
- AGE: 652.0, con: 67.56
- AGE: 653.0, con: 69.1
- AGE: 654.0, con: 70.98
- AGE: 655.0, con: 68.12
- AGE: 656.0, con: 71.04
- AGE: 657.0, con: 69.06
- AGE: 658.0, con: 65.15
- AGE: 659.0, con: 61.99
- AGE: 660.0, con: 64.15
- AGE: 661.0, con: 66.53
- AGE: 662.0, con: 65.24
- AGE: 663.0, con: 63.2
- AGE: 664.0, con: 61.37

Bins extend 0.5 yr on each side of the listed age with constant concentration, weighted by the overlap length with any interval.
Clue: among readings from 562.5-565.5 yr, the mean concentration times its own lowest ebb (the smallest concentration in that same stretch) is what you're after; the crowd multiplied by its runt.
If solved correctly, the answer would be 2482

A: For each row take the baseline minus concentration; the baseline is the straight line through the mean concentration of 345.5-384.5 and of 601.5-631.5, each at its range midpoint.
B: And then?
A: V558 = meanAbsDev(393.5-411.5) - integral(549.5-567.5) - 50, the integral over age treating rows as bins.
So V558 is -385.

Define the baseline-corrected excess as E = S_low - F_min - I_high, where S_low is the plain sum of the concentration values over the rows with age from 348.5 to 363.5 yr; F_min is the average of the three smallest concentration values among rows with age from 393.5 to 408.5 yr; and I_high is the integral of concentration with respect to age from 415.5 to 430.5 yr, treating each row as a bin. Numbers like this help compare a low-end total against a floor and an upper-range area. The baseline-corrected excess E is -426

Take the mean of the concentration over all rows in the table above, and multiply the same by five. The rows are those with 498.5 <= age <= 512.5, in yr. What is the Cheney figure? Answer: 396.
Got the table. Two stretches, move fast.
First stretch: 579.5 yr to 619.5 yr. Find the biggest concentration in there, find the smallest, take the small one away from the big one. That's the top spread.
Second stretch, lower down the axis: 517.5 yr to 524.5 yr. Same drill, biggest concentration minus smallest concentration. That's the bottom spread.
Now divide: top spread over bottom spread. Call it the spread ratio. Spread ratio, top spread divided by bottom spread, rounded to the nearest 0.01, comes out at 1.84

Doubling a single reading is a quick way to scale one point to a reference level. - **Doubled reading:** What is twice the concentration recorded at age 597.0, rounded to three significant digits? 135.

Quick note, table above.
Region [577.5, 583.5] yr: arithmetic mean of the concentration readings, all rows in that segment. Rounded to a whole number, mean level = 61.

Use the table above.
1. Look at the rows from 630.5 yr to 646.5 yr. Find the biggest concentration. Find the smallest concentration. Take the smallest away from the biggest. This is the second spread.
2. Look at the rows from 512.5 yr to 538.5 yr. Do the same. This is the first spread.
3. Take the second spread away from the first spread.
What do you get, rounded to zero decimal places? 5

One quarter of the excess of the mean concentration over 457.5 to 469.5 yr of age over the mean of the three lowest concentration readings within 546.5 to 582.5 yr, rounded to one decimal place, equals 6.3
